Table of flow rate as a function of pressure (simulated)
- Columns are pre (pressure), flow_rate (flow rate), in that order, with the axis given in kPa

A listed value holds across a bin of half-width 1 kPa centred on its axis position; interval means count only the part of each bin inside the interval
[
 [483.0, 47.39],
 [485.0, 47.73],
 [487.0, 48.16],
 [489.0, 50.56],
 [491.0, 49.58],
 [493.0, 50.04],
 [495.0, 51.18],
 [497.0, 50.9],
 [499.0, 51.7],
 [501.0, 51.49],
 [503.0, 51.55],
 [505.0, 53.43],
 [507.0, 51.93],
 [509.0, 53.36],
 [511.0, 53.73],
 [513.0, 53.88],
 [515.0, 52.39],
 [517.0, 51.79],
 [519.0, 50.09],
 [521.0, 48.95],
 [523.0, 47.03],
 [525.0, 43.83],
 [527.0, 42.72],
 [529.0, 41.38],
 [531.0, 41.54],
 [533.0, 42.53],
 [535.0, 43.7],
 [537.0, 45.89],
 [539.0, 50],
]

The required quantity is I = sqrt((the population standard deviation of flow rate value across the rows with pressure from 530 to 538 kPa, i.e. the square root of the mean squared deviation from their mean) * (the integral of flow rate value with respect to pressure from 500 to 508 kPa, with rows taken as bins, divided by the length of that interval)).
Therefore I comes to 9.2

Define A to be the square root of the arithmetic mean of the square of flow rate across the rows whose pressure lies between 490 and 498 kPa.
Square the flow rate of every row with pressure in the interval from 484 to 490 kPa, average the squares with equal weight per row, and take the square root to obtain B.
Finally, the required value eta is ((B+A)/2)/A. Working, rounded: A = 50.4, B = 49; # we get 0.98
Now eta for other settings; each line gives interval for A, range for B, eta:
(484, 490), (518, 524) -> 1.00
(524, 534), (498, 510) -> 1.12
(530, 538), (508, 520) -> 1.10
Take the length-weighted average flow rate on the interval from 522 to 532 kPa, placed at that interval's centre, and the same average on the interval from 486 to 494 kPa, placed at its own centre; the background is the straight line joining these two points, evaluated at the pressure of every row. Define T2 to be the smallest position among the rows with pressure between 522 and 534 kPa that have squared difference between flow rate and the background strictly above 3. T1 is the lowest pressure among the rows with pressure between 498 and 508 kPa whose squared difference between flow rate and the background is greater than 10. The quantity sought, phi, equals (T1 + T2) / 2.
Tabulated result 511 kPa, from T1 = 499.0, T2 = 523.0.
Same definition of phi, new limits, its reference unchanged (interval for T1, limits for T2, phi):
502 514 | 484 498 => 494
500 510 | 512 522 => 507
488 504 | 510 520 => 505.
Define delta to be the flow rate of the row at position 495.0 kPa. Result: 51.18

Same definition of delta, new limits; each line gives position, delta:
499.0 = 51.7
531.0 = 41.54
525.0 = 43.83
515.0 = 52.39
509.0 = 53.36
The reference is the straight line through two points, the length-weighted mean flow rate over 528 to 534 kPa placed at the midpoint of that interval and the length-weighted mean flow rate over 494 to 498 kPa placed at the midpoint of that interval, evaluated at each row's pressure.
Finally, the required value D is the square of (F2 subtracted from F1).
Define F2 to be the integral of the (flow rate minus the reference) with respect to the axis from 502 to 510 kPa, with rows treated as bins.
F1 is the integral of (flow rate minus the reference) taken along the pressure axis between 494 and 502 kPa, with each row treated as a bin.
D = 722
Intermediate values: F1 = 6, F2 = 33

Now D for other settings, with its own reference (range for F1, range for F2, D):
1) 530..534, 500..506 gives 251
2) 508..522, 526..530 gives 7421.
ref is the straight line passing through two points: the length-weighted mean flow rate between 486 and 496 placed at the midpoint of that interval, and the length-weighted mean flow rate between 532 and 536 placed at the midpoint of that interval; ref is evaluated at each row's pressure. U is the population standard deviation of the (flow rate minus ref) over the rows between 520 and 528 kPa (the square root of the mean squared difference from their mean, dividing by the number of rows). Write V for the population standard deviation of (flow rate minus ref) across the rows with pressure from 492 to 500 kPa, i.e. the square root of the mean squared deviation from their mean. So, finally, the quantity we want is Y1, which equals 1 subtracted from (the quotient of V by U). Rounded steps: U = 2.1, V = 0.93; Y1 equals -0.6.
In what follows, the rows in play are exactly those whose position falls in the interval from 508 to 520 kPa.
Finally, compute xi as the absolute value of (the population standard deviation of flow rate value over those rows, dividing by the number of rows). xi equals 1.3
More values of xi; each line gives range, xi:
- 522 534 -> 1.9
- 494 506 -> 0.8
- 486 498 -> 1.0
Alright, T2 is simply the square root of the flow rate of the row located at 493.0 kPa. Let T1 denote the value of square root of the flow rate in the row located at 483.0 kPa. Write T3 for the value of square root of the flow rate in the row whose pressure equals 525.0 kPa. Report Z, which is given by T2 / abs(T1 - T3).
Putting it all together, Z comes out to 27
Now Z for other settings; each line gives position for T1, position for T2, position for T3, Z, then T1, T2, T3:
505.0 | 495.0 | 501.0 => 53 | 7.31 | 7.2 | 7.18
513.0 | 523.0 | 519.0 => 26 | 7.34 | 6.9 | 7.08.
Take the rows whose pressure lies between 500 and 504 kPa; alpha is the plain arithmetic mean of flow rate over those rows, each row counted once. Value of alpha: 51.5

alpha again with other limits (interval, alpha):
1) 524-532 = 42.4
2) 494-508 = 51.7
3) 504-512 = 53.1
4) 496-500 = 51.3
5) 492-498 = 50.7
